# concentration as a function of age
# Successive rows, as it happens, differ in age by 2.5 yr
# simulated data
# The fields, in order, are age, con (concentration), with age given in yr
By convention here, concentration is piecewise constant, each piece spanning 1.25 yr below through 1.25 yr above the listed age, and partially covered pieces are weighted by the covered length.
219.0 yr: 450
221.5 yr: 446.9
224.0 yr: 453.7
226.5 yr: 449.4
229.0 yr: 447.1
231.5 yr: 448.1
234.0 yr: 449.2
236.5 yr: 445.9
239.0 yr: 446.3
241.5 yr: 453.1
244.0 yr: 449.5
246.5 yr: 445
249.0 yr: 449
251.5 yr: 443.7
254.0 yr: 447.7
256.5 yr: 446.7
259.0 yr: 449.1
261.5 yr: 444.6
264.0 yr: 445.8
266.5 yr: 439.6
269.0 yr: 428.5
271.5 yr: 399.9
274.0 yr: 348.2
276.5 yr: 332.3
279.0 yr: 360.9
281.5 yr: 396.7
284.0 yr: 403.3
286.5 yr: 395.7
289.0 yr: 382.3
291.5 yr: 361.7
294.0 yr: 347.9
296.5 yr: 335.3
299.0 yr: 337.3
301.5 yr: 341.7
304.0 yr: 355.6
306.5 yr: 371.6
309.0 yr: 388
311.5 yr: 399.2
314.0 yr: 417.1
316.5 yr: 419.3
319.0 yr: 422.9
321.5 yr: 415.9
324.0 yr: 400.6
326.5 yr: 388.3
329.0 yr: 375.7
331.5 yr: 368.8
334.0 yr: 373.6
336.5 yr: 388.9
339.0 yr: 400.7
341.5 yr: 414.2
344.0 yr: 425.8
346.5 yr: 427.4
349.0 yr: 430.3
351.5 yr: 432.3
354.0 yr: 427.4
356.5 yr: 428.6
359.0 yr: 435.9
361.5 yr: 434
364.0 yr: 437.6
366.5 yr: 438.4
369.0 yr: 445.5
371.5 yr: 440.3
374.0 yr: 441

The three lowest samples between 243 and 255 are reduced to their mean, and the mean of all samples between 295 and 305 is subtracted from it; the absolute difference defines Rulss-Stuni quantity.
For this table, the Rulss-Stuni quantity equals 103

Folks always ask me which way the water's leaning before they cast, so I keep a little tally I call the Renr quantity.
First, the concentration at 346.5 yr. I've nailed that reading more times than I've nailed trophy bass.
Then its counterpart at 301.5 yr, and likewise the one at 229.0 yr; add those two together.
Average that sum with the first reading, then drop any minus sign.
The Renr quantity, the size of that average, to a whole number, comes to 608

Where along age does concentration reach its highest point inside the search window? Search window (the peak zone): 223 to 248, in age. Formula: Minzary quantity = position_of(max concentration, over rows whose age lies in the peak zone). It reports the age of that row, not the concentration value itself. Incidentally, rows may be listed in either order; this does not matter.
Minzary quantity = 224.0 yr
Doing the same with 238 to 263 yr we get 241.5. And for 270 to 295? 284.0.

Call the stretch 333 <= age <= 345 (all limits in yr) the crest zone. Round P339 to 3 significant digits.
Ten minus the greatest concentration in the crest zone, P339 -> -416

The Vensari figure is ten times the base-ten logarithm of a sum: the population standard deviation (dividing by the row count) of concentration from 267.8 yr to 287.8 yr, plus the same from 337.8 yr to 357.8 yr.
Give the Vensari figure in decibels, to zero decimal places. 16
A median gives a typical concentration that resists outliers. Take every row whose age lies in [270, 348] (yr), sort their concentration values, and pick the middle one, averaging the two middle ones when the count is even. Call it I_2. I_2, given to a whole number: 388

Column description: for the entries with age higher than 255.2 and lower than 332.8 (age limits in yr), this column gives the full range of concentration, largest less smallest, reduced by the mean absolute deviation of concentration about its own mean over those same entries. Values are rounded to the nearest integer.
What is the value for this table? 87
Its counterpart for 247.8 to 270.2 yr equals 16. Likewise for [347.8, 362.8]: 6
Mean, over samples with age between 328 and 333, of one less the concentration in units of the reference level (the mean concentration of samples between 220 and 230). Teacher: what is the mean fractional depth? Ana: 0.17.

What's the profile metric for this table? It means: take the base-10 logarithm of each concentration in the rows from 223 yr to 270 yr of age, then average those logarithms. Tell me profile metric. 2.65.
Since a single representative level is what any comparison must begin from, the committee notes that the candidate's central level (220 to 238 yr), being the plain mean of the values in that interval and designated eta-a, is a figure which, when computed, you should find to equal 449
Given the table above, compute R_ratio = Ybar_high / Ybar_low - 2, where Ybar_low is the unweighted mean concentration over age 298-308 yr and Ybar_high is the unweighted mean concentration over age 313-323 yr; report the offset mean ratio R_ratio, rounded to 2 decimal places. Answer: -0.81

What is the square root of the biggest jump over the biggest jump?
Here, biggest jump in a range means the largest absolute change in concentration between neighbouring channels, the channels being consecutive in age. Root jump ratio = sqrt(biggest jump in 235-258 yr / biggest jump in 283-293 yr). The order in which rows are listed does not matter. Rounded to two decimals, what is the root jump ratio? 0.57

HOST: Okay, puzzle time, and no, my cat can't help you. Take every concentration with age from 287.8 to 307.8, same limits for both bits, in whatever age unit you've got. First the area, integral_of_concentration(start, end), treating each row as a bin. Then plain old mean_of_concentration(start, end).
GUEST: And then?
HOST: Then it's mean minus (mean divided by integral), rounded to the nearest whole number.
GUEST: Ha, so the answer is 354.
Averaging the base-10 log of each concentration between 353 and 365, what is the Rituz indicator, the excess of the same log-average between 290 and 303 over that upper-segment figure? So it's -0.10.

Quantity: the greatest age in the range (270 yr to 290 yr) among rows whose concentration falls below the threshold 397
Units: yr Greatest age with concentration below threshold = 289.0 yr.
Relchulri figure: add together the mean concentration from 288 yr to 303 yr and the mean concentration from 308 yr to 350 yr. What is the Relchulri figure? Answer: 754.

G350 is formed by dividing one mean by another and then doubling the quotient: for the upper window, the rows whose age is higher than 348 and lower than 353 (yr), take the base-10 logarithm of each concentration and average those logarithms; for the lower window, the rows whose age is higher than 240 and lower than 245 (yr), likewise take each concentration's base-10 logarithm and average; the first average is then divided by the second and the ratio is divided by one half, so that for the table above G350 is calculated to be 1.985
